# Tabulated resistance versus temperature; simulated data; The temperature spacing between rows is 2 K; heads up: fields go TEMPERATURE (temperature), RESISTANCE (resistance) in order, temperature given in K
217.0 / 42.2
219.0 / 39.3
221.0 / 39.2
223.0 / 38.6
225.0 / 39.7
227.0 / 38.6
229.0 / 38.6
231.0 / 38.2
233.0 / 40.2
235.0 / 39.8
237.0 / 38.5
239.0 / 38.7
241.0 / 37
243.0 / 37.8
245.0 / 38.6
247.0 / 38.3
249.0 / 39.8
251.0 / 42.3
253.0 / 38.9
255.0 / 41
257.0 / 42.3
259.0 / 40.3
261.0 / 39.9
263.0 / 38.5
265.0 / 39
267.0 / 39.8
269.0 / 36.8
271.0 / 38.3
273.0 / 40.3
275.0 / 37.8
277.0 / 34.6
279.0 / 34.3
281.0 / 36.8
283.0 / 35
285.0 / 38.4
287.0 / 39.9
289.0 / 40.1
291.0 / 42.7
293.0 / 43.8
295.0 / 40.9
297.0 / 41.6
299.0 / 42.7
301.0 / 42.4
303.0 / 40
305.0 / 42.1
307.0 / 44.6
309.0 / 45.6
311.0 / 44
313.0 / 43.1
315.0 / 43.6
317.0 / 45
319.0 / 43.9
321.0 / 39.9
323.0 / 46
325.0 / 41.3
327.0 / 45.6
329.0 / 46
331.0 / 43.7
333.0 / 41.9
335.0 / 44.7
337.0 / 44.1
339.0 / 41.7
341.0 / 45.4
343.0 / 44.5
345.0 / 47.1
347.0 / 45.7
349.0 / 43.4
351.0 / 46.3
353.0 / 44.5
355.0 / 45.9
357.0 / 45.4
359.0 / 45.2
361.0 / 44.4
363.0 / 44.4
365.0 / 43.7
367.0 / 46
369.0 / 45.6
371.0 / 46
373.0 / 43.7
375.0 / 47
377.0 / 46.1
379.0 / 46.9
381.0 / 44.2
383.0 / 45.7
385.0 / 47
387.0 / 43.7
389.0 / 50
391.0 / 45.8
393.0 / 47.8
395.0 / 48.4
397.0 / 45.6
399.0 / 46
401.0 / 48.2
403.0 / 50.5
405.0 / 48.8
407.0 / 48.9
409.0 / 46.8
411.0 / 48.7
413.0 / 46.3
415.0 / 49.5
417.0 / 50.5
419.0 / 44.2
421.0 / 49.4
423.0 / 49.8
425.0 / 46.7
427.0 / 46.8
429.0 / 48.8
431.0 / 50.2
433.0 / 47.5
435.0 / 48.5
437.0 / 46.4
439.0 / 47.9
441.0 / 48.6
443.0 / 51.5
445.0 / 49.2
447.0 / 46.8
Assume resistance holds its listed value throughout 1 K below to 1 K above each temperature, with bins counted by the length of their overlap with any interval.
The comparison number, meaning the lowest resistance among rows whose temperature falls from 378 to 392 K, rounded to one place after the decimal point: 43.7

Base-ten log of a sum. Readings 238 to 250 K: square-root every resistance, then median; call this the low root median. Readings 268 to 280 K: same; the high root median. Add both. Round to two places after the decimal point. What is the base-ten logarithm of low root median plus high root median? 1.09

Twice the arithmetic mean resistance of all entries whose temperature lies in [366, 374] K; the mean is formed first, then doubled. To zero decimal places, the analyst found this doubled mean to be 91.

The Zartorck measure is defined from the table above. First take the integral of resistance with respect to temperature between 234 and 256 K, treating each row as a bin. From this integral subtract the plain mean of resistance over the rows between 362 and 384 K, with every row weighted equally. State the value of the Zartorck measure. 816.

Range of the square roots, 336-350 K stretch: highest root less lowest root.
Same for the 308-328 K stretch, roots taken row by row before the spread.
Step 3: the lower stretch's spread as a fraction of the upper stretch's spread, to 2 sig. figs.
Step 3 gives 1.1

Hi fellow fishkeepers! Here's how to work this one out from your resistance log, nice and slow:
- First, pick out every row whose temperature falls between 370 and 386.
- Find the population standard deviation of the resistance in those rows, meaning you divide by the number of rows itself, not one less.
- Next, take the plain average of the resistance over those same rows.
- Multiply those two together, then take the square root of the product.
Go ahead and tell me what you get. 7.4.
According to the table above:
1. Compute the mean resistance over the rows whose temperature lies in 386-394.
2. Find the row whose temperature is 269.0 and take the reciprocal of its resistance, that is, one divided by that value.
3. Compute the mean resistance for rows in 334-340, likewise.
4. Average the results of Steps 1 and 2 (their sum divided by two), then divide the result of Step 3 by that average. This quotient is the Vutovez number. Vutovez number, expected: 1.86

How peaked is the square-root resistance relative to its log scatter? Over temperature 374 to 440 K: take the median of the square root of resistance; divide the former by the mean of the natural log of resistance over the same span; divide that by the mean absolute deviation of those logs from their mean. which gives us 55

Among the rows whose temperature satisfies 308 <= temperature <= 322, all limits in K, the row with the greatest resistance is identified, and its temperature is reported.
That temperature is 309.0 K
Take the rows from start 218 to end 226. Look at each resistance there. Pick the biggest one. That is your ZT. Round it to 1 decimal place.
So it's 39.7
